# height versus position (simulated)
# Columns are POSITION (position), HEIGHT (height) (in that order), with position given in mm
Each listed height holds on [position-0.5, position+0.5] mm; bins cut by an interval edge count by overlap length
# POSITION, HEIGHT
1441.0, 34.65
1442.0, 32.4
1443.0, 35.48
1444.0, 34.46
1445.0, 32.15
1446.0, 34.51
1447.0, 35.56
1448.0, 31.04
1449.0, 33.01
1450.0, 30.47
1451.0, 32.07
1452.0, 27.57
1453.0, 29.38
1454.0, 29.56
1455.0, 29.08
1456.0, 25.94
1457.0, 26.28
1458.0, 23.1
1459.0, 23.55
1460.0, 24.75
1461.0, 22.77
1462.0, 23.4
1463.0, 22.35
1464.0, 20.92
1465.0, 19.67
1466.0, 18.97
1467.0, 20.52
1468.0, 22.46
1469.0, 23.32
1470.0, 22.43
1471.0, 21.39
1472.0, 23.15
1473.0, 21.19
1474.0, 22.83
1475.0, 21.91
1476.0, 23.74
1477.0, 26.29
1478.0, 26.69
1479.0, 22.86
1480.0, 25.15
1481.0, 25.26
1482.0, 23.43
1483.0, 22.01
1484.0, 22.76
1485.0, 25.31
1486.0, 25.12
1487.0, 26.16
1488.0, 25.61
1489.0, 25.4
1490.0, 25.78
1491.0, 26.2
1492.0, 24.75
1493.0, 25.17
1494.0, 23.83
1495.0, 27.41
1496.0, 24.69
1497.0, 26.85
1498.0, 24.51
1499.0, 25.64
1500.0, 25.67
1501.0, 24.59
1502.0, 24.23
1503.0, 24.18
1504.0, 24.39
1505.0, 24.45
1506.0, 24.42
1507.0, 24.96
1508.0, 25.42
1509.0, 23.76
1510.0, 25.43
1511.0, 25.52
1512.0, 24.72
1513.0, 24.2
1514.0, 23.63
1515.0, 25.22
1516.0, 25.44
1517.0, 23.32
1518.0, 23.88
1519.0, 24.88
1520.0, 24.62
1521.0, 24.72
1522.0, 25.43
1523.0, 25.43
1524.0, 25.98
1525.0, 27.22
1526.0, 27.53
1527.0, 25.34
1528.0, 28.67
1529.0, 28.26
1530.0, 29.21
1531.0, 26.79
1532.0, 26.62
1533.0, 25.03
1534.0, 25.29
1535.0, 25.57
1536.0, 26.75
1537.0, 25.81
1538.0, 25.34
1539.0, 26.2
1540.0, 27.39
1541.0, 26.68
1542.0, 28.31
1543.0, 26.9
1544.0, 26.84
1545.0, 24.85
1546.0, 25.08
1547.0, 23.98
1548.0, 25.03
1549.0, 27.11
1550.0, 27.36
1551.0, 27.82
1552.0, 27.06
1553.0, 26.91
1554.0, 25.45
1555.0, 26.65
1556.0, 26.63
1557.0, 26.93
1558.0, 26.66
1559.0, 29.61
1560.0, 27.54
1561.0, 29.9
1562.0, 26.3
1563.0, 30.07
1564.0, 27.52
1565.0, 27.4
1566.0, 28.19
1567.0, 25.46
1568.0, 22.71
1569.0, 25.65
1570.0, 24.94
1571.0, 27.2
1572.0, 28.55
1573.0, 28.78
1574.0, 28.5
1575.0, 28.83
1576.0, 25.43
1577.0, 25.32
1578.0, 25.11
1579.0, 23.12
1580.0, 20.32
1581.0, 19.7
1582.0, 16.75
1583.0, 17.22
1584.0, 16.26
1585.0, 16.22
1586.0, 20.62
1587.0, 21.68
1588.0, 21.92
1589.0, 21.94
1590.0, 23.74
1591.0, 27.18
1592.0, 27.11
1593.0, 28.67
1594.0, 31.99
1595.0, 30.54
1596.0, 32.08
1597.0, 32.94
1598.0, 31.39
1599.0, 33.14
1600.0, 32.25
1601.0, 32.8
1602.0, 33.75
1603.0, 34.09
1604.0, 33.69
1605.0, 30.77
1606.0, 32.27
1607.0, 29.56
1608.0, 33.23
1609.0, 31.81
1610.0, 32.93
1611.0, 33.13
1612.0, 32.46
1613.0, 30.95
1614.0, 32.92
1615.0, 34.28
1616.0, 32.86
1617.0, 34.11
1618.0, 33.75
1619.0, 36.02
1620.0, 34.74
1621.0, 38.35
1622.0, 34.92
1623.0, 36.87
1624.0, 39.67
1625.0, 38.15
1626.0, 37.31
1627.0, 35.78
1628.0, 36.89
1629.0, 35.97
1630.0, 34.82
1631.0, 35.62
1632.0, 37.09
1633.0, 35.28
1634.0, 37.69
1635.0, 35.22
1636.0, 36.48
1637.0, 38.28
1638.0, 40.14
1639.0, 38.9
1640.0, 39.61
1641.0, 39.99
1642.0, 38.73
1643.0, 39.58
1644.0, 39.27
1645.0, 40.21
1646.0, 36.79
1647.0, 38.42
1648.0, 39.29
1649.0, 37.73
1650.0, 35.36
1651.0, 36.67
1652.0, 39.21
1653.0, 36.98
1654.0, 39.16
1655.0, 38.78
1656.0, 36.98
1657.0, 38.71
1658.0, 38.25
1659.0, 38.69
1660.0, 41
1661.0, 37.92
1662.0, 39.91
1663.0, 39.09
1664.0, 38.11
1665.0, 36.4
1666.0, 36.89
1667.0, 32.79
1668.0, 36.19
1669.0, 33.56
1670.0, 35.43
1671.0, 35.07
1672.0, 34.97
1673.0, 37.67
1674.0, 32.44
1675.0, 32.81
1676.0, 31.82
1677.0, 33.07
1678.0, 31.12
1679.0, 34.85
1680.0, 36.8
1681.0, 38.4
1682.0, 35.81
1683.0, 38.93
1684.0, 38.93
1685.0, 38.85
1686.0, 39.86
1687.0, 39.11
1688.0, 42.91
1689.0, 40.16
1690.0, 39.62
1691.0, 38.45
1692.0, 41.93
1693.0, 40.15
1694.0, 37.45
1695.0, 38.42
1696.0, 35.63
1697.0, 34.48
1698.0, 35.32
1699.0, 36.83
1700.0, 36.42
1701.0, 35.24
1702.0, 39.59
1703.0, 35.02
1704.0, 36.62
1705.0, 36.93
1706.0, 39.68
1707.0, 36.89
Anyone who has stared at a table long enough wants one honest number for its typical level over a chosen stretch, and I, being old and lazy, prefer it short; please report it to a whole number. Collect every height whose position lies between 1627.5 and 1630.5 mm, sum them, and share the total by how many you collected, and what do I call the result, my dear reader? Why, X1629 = 36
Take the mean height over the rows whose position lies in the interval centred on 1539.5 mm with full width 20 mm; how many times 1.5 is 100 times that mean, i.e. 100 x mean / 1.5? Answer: 1749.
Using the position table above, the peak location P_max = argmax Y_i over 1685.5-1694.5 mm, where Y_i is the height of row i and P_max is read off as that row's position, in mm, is 1688.0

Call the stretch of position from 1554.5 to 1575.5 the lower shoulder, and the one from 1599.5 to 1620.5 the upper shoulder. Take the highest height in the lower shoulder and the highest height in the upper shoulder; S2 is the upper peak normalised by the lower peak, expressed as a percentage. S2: 120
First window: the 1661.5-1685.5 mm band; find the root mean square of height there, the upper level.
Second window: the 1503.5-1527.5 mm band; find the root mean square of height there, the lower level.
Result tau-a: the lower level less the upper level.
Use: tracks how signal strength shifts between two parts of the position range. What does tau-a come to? -11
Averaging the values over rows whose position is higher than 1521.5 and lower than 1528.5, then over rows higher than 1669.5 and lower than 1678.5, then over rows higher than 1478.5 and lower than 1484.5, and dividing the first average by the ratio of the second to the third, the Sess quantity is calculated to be 18.5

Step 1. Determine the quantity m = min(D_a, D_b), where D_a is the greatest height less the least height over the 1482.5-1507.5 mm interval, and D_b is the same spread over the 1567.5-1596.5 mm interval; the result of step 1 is 5.4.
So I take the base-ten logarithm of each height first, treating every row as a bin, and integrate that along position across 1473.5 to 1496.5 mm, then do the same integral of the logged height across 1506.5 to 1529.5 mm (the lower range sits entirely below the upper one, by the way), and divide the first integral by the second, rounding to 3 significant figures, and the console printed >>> 0.992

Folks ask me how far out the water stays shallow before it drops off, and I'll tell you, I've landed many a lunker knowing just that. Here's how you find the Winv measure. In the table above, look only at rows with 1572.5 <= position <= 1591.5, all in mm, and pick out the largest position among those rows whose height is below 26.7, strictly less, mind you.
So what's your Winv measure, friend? 1590.0 mm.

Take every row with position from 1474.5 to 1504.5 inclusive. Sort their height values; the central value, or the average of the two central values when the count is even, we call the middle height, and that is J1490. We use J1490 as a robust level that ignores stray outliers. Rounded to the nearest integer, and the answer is 25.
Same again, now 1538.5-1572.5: 27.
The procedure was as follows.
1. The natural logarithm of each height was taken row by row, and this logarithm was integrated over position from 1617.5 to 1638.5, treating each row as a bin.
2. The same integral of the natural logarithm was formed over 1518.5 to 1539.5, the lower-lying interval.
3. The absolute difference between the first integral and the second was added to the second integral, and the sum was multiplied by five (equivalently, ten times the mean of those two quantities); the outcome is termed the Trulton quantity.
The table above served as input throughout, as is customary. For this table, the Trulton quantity 378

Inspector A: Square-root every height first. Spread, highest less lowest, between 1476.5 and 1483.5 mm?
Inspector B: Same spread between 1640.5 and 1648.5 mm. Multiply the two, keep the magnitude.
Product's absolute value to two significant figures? 0.13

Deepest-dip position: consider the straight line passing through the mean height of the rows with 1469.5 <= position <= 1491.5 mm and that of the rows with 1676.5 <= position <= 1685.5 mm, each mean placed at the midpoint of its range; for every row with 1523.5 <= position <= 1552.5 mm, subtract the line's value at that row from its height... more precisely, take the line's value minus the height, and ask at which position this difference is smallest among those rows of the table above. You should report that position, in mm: 1530.0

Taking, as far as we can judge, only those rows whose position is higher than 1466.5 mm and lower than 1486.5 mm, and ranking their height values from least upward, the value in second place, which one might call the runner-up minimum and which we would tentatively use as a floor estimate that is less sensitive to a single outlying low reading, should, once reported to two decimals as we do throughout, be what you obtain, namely 21.19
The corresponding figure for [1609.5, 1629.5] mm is 32.46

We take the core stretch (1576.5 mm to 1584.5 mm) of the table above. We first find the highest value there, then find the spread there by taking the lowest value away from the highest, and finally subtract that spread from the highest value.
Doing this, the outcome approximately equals 16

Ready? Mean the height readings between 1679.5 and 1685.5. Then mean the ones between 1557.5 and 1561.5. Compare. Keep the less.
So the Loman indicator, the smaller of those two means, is 28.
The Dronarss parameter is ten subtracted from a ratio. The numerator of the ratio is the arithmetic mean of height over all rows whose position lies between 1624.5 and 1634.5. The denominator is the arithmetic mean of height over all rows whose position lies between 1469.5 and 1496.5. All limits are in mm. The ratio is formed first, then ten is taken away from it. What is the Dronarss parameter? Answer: -8.50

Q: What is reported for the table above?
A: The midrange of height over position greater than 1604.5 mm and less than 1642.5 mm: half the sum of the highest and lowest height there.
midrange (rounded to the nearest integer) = 35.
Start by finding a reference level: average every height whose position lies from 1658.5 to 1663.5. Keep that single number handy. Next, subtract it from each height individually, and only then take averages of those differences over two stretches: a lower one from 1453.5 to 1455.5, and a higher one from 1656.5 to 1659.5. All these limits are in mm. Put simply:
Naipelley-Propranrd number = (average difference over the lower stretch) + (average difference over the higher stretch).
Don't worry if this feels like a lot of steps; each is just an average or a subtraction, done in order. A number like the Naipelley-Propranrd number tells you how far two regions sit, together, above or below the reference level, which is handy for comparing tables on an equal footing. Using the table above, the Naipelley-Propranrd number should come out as -11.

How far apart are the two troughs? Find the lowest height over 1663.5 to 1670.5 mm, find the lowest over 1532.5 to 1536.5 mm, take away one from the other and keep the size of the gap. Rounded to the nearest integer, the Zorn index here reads 8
